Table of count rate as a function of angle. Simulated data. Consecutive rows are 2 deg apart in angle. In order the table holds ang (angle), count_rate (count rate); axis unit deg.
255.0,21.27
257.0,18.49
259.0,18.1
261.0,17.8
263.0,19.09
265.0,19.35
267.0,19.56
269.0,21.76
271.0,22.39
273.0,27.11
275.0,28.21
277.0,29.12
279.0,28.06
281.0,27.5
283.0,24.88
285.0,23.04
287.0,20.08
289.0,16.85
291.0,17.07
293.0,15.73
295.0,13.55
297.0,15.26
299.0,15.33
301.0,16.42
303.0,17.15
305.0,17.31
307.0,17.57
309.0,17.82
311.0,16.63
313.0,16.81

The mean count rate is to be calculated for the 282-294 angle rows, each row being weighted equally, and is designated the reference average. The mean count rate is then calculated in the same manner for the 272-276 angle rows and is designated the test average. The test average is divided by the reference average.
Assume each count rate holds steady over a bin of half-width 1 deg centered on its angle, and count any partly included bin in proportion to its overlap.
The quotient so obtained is 1.4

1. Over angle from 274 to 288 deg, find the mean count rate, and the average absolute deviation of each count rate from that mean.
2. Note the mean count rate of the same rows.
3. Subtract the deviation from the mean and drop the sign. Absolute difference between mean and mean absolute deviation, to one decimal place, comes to 23.1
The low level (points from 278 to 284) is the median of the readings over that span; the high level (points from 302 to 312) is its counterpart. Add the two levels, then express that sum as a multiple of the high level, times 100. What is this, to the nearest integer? 259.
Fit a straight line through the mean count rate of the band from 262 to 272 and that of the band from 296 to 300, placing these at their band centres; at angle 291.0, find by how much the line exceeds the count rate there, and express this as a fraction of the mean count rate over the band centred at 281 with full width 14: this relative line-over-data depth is -0.024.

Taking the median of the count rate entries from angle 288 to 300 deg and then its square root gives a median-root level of 3.94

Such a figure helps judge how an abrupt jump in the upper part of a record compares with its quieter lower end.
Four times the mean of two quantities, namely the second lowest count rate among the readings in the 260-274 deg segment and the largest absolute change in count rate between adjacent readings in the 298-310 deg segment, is 40.4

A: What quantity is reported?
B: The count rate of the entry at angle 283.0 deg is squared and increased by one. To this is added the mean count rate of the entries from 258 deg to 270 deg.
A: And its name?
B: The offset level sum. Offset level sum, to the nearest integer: 639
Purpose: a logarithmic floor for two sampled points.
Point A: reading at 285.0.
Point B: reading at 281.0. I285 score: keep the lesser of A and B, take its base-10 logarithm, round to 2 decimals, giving 1.36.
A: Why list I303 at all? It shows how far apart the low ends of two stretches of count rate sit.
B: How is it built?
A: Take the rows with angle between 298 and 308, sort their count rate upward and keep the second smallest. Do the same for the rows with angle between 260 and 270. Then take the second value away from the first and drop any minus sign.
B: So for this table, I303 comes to 2.7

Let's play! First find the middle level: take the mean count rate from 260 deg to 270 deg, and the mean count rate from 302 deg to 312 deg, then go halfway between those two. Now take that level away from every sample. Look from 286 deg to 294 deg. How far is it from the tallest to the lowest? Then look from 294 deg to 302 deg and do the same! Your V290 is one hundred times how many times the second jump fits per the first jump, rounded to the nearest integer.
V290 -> 66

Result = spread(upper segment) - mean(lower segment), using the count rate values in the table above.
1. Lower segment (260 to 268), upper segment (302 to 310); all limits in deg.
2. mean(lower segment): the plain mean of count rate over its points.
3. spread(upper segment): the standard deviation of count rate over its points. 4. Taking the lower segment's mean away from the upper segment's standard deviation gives -18.7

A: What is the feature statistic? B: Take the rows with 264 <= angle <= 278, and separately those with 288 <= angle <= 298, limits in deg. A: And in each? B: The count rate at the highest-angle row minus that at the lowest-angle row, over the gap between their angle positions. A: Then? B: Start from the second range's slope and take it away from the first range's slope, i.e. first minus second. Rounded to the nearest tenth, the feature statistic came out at 1.0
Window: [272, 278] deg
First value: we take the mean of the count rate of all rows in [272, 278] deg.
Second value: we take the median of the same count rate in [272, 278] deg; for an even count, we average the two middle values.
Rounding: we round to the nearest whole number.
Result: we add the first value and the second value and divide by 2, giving 28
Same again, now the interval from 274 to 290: 25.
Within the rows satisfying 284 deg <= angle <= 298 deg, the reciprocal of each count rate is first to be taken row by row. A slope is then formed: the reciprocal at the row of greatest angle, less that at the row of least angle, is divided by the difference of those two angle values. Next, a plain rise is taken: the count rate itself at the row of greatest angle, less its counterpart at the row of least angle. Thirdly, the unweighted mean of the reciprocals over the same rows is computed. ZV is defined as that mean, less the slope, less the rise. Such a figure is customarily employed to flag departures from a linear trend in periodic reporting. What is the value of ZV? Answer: 7.8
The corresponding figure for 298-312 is -1.2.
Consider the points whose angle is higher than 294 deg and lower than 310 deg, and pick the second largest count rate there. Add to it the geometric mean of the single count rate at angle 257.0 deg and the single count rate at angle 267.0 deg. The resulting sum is 36.6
